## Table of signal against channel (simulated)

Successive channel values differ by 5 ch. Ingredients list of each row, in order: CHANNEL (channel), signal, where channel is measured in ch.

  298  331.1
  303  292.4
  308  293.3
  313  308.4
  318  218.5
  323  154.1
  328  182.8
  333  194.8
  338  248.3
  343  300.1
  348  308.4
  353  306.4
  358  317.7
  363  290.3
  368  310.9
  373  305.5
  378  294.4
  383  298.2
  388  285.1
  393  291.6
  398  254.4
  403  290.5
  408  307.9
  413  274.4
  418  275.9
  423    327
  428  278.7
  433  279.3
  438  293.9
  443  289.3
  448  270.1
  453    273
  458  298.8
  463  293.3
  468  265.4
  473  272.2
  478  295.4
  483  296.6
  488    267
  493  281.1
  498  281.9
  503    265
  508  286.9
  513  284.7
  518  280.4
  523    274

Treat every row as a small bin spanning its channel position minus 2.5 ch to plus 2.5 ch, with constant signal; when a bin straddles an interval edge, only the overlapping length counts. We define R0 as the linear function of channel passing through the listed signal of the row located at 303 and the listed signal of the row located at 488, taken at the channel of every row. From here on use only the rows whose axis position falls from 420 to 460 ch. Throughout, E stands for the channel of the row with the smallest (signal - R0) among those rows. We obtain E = 448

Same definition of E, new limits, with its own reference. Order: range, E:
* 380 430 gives 398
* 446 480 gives 468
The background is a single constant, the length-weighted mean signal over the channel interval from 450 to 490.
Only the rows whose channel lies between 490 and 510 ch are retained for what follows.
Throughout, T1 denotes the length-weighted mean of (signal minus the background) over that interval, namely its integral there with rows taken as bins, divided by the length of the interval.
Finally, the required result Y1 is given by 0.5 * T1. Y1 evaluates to -2.3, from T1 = -5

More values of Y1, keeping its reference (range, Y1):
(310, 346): -25.6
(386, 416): 0.5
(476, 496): 1.0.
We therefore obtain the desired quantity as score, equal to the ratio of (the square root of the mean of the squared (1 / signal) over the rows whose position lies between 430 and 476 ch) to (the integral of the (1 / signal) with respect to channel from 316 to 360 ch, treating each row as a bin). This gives 0.019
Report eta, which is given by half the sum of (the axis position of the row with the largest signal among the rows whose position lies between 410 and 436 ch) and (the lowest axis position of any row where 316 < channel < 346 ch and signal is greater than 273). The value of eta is 383.0 ch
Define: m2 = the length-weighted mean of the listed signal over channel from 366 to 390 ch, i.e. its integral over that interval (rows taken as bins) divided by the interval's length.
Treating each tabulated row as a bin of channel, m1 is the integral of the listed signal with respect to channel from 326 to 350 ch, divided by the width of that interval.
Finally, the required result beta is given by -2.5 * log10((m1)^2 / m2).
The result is -5.8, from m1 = 247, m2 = 299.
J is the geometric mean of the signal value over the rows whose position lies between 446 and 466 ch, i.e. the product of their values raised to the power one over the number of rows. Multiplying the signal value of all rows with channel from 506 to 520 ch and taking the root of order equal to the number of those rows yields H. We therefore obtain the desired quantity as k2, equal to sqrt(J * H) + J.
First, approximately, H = 284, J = 284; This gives 567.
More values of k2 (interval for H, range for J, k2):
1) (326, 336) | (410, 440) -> 521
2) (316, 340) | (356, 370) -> 552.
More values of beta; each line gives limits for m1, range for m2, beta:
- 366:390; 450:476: -6.3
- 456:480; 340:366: -6.1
